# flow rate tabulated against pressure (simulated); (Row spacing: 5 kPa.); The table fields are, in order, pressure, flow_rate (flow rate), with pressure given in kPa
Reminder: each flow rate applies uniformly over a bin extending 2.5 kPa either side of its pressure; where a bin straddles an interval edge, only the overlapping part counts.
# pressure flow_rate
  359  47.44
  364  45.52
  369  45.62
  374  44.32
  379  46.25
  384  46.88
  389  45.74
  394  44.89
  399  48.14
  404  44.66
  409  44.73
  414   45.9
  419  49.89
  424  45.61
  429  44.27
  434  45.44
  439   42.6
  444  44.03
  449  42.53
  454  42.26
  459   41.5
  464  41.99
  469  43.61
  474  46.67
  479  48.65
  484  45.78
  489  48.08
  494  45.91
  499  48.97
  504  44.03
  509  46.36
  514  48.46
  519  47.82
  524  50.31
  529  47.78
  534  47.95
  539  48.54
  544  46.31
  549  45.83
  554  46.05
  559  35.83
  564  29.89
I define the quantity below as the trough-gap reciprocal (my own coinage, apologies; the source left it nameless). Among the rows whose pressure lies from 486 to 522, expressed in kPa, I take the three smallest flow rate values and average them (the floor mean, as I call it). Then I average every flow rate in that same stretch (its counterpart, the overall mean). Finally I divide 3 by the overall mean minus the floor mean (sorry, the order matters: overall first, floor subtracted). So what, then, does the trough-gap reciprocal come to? 1.8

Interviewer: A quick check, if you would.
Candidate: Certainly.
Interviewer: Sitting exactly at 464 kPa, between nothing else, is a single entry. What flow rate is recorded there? 41.99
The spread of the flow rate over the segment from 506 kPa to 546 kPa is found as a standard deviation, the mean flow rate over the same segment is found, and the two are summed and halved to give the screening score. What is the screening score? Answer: 24.6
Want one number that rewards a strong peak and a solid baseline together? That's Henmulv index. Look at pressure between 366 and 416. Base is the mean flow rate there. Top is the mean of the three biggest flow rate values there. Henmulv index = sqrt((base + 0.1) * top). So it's 46.4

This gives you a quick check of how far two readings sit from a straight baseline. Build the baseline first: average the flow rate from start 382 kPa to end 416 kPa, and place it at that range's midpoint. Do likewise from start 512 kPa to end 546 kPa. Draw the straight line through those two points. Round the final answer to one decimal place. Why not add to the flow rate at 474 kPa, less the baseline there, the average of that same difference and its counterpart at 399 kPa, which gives 0.4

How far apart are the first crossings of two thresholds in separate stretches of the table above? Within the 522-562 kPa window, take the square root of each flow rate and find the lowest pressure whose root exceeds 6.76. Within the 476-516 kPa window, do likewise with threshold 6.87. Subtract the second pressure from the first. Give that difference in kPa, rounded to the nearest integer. 45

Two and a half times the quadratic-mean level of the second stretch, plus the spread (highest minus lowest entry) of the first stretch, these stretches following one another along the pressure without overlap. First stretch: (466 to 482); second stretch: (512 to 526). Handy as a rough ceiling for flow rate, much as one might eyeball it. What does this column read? 127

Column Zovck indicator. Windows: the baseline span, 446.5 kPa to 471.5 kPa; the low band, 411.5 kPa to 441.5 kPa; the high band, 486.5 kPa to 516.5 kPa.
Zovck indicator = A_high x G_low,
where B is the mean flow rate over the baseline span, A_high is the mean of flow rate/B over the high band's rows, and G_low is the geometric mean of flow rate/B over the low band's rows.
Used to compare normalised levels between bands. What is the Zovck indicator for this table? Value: 1.19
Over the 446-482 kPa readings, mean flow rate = 43.9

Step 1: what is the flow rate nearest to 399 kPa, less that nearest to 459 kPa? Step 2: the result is 6.6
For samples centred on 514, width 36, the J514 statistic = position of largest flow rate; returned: 524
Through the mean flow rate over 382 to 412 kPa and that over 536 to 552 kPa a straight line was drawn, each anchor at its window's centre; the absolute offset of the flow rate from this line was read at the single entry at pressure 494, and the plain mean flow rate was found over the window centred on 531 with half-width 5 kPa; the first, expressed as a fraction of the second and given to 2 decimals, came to 0.01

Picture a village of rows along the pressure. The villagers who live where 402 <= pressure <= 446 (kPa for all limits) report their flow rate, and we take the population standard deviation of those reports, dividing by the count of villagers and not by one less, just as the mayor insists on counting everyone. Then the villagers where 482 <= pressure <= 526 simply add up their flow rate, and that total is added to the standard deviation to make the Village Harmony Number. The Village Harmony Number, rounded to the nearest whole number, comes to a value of 428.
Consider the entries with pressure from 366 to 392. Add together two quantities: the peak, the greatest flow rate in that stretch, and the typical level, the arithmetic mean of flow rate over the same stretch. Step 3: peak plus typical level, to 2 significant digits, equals 93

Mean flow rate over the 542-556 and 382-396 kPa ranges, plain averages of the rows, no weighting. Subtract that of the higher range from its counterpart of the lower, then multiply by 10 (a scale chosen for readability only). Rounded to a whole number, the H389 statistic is -2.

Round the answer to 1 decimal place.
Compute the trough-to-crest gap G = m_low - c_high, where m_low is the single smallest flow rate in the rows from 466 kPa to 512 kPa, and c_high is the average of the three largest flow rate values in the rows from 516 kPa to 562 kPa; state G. -5.3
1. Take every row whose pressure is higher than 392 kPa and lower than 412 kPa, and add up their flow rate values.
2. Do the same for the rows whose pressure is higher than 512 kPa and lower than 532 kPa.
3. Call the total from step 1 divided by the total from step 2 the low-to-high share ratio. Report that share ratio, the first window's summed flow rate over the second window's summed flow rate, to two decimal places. 0.94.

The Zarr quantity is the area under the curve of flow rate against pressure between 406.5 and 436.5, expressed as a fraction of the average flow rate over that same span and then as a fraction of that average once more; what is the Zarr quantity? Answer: 0.653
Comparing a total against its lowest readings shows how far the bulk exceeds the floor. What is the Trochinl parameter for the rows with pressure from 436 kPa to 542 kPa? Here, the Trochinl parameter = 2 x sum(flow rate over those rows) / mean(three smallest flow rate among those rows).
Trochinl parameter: 46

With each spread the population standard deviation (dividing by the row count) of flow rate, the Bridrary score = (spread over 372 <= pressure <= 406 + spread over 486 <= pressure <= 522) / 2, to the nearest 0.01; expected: 1.44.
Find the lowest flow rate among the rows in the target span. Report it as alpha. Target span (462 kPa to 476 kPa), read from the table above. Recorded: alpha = 41.99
